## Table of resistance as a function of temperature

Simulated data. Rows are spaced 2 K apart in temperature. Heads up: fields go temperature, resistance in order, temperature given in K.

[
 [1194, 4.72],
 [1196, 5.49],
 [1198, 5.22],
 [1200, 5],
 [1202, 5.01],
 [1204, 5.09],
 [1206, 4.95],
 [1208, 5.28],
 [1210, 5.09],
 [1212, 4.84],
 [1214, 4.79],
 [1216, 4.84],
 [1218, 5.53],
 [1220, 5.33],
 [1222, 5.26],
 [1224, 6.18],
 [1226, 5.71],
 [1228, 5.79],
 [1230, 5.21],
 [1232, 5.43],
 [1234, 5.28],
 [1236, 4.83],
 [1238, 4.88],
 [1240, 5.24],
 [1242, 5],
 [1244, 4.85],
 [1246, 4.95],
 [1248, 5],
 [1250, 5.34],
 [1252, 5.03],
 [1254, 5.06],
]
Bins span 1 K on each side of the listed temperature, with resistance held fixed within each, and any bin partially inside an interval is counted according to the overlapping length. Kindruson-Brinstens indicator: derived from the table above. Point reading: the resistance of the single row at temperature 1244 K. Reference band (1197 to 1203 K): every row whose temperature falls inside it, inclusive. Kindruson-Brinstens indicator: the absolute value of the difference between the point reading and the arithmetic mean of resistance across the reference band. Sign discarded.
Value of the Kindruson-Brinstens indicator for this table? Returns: 0.2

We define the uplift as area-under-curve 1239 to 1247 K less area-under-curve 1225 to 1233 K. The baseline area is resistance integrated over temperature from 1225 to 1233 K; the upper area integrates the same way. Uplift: -4.2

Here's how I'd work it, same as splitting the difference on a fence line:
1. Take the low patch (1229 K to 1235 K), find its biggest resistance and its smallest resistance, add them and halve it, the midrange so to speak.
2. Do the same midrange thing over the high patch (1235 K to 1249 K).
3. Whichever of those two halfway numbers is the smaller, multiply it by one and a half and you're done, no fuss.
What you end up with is 7.55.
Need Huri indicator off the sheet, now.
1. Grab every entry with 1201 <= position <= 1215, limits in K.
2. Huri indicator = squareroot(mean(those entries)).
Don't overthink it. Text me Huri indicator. 2.24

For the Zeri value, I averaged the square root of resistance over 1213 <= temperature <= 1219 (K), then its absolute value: 2.25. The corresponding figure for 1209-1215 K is 2.21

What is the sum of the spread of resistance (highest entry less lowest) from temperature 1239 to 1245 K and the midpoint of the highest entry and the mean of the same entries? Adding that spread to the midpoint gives 5.5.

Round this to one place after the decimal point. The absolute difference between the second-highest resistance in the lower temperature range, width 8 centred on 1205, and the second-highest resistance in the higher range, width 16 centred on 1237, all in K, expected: 0.2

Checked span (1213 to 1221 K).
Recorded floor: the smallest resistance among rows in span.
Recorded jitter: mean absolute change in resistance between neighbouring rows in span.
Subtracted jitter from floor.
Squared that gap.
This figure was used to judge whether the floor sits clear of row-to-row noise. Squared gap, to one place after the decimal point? 20.0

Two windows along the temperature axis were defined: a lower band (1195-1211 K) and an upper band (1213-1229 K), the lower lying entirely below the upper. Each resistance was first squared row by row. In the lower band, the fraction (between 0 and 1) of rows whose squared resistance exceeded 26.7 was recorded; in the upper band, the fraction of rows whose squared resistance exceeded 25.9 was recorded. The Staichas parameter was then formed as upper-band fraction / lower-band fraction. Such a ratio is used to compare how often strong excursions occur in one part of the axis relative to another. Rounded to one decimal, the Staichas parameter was 2.0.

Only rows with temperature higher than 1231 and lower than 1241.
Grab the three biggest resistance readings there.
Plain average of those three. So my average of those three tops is 5.317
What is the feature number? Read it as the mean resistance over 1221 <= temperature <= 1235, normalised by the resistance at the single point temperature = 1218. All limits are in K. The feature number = 1.00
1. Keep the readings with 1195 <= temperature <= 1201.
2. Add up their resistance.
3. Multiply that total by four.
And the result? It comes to 62.8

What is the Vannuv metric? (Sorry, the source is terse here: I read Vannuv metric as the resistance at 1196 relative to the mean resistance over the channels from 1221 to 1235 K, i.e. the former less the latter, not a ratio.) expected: -0.1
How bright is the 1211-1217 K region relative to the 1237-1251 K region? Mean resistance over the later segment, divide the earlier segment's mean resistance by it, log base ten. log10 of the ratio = -0.02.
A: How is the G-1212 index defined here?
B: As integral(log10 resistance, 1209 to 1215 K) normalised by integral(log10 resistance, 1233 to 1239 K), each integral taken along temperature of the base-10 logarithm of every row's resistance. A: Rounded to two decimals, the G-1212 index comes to 0.99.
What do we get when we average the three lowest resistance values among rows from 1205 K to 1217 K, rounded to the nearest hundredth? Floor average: 4.82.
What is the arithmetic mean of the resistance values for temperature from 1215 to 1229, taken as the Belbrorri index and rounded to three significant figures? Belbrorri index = 5.52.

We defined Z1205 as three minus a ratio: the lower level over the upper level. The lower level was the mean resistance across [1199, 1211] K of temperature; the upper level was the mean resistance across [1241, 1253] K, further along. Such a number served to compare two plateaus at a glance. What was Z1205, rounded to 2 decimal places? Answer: 1.99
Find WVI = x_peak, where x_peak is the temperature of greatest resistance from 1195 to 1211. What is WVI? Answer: 1196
